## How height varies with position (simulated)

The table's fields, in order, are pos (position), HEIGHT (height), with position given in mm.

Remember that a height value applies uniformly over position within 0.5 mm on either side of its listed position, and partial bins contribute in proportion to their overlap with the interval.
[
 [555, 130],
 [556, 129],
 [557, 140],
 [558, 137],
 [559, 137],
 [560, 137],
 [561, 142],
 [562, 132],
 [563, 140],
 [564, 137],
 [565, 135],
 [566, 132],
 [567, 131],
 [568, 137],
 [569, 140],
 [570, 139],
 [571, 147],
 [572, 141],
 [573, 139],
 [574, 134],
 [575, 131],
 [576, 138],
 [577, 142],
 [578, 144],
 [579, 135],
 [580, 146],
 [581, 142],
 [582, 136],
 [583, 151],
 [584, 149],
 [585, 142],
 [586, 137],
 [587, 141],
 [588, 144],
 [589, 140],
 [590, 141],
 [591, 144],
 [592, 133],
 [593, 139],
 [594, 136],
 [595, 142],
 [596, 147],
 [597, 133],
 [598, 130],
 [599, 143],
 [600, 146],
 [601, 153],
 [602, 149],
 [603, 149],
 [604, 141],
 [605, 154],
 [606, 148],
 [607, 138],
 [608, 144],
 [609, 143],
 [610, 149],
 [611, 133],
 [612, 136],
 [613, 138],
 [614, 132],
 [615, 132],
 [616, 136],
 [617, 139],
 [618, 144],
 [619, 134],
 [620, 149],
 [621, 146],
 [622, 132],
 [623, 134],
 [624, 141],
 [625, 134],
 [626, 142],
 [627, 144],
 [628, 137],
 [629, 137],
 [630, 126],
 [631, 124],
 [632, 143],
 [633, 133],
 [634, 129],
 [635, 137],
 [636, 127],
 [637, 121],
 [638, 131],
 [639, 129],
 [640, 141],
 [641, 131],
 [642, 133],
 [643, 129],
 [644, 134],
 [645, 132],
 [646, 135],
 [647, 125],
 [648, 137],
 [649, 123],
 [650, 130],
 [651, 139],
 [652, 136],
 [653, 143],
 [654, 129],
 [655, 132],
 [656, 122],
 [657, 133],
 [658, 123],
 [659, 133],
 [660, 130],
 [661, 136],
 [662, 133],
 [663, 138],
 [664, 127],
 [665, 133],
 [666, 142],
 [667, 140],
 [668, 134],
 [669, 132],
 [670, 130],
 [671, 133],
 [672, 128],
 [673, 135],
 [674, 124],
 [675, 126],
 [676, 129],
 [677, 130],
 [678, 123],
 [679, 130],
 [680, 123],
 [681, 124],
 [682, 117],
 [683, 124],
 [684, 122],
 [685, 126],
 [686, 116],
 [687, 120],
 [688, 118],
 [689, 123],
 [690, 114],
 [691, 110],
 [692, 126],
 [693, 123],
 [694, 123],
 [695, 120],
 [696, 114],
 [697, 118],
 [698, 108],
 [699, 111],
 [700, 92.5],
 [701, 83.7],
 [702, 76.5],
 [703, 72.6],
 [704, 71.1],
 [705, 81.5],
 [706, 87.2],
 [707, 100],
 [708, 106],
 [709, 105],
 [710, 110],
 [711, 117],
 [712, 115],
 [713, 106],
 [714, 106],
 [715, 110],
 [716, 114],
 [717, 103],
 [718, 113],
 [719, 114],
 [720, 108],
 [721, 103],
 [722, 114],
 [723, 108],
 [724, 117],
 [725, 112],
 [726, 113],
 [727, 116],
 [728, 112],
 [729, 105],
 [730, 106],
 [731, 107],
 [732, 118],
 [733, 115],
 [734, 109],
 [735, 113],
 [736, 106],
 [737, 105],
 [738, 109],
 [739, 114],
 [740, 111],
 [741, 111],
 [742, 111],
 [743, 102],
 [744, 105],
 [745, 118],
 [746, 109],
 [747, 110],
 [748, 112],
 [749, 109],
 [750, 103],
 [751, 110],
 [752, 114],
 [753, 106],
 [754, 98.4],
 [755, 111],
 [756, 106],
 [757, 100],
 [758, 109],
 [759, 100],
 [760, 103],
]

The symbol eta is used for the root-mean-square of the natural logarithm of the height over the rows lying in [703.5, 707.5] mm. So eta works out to 4.436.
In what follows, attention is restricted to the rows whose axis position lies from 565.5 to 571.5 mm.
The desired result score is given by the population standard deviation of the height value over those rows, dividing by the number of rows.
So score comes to 5.3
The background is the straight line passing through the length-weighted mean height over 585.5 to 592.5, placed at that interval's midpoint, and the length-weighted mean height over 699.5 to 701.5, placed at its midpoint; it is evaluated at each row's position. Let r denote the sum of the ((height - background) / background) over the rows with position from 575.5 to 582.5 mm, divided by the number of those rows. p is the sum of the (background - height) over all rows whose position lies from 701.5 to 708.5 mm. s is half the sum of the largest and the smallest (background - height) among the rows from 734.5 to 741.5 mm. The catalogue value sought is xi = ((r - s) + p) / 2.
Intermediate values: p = 7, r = -0.03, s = -39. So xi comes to 23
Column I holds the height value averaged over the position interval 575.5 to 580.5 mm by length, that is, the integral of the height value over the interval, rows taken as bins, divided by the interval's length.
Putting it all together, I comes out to 141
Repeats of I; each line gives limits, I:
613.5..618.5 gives 137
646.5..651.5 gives 131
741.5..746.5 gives 109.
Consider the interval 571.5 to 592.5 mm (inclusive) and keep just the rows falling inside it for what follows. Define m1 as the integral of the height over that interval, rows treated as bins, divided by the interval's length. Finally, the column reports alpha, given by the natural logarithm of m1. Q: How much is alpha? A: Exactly 4.945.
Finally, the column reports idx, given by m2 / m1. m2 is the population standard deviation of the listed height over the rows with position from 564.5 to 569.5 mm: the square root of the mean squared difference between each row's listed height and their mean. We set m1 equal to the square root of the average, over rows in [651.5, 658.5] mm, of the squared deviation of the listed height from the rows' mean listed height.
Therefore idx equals 0.5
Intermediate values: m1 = 6.8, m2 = 3.3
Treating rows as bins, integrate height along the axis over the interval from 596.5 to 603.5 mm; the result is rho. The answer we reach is 1003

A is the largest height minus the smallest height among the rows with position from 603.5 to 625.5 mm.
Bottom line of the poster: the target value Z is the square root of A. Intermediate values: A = 22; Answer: 4.7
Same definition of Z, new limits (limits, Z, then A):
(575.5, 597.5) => 4.2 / 18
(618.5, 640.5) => 5.3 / 28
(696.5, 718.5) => 6.8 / 47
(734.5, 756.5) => 4.4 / 20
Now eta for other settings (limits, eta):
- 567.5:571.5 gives 4.947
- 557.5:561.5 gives 4.929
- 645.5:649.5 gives 4.867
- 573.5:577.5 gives 4.914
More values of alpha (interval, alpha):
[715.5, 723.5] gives 4.697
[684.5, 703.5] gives 4.703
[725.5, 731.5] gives 4.699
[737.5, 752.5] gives 4.699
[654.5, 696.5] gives 4.841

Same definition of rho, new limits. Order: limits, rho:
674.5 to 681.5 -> 885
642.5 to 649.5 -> 915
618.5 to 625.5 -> 970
